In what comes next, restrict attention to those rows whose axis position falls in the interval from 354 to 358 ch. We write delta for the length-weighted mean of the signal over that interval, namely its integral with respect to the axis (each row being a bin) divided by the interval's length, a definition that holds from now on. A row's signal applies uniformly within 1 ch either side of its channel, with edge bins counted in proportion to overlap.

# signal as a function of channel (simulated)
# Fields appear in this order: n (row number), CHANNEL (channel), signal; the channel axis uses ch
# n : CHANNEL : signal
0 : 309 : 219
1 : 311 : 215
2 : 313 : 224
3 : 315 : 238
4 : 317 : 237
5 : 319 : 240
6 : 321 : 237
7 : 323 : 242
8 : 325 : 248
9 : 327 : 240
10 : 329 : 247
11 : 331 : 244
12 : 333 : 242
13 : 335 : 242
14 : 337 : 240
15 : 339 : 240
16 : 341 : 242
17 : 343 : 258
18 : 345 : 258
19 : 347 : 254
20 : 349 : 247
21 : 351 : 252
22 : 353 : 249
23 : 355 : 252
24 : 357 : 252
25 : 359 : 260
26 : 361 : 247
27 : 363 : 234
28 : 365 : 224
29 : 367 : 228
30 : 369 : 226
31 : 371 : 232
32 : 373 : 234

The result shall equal 252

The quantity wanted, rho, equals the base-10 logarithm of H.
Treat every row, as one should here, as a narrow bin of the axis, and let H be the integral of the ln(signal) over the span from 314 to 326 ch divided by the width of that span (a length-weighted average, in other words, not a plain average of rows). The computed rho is 0.739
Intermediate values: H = 5.48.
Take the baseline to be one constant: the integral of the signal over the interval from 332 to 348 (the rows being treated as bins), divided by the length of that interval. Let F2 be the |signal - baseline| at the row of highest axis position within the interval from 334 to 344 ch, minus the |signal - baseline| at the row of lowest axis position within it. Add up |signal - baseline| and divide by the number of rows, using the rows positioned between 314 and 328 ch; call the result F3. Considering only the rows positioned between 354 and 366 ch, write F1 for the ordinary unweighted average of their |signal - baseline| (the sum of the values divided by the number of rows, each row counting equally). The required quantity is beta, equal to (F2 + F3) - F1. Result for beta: 3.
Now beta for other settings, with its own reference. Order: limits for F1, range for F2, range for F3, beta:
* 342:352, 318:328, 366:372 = 12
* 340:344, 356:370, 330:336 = 12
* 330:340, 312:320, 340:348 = -13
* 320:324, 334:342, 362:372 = 11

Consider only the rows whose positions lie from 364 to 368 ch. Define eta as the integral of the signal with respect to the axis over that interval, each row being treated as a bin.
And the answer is 904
